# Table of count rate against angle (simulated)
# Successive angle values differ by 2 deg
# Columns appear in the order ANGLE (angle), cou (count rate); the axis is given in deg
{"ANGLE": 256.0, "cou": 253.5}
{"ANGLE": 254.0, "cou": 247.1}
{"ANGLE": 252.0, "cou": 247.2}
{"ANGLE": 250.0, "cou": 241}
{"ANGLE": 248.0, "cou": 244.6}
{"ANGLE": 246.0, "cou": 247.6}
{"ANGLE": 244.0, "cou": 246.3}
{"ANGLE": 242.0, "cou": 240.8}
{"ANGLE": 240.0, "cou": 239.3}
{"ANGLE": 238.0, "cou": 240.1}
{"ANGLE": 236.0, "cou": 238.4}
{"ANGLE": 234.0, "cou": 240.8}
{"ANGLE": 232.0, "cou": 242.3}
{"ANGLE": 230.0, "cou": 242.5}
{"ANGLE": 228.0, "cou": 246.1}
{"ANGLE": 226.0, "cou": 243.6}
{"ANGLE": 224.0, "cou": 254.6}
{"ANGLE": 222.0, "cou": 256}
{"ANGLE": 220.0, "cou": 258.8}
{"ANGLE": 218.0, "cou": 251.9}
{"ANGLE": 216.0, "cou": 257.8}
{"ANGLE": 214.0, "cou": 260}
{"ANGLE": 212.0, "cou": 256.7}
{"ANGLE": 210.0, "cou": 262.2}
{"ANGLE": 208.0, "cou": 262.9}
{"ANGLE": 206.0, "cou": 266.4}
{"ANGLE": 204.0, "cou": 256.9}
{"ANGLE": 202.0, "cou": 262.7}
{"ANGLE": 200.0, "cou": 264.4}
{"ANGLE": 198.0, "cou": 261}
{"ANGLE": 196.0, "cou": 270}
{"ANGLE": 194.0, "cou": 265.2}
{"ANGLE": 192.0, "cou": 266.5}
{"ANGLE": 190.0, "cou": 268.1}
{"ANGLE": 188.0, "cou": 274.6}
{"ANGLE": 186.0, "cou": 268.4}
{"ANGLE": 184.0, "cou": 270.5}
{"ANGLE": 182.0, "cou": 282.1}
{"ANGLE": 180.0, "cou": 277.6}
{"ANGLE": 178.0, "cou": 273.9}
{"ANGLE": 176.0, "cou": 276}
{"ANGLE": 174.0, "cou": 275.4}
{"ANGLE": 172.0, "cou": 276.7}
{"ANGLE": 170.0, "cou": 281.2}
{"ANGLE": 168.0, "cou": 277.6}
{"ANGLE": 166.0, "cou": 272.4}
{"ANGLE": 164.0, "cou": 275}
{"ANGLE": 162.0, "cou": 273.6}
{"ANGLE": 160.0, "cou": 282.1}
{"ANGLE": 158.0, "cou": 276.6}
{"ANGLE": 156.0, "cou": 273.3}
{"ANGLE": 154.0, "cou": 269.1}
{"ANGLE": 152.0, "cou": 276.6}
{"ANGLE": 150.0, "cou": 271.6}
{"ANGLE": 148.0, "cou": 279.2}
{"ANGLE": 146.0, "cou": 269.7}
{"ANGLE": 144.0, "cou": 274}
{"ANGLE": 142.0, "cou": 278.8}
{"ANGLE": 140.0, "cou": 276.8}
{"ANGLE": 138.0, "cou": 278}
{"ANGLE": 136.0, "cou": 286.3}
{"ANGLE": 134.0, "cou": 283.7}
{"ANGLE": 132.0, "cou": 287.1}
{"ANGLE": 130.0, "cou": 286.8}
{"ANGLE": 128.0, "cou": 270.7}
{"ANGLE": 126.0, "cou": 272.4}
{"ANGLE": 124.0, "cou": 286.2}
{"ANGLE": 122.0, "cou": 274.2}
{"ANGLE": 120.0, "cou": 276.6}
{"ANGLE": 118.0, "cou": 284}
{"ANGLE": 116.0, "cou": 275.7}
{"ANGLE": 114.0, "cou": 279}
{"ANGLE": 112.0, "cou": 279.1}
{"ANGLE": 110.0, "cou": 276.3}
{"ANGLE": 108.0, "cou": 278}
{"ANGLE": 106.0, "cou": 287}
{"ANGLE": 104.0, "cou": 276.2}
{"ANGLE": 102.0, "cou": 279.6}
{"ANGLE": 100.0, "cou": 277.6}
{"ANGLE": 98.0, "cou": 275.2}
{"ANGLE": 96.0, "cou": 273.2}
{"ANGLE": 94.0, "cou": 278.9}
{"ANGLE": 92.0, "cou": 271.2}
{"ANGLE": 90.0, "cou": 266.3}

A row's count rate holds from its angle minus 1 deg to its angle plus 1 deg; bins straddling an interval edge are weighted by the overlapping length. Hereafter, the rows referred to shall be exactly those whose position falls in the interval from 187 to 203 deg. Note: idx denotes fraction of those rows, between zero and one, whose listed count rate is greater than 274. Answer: 0.1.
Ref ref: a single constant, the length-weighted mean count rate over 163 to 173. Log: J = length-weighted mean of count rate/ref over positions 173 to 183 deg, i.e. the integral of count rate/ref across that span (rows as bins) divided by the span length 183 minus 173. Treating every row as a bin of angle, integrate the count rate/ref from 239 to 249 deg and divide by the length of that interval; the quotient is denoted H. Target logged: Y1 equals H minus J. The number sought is -0.12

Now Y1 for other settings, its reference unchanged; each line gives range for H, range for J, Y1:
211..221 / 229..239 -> 0.06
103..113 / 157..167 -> 0.01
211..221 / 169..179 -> -0.07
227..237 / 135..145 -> -0.13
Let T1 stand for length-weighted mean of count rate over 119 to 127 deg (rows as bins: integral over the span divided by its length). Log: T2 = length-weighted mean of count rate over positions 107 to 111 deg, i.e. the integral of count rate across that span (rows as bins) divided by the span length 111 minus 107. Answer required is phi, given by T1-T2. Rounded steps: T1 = 277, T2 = 277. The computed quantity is 0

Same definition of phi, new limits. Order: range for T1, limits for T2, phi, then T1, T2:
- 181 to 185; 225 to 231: 32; 276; 244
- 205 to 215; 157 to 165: -15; 262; 277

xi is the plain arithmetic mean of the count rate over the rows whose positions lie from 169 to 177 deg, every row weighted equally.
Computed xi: 277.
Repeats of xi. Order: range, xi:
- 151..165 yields 275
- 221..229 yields 250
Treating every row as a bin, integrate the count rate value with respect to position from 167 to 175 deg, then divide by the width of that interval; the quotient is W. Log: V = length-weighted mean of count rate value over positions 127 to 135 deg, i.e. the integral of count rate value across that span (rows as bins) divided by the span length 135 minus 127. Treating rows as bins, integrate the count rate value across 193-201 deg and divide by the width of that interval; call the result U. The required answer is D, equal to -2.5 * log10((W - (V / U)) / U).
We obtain -0.05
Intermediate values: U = 265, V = 282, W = 278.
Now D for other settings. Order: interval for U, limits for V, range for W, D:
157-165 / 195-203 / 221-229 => 0.11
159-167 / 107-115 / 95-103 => 0.00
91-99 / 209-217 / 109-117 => -0.01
